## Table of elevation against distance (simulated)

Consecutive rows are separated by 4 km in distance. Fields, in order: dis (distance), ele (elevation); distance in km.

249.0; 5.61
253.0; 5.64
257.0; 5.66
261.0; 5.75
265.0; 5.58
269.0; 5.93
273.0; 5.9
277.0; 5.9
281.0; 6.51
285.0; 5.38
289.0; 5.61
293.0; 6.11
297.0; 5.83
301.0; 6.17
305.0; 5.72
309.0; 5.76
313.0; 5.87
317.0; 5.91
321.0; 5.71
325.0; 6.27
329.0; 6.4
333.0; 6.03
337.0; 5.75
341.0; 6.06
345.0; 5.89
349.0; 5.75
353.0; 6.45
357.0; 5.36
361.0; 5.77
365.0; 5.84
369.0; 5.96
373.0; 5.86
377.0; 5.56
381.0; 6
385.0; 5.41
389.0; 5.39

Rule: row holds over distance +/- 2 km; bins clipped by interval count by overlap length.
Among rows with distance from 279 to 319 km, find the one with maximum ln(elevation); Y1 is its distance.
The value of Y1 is 281.0 km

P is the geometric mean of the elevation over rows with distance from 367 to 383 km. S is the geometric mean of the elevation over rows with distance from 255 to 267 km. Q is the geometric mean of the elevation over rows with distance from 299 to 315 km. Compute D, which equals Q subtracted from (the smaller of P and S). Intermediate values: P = 5.84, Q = 5.88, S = 5.66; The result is -0.21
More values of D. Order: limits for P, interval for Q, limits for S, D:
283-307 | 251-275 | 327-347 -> 0.05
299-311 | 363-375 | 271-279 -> -0.01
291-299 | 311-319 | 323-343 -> 0.08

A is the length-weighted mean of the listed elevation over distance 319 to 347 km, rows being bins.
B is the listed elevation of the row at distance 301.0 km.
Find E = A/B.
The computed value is 0.97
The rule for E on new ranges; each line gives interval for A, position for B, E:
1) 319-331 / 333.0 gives 1.02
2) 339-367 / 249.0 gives 1.05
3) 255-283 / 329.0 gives 0.92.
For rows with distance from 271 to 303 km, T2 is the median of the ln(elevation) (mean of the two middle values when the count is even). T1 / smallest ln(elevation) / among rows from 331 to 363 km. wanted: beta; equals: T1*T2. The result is 2.98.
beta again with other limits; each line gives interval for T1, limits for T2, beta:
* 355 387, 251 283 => 2.96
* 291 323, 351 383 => 3.08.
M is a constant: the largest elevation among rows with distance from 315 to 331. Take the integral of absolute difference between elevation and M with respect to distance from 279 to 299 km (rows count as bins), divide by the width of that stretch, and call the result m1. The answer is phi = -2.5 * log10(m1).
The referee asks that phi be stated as 0.64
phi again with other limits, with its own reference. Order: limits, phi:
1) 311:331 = 1.09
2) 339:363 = 0.68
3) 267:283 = 1.01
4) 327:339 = 1.17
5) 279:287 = 0.62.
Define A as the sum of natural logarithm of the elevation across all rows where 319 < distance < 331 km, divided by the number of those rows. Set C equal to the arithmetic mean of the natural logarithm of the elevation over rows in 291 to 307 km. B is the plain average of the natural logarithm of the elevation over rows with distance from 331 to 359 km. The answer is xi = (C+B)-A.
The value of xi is 1.75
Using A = 1.81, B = 1.77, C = 1.78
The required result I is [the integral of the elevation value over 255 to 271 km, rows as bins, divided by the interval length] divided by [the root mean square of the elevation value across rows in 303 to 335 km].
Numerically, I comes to 0.96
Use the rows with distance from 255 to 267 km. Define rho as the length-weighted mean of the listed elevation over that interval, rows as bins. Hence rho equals 5.7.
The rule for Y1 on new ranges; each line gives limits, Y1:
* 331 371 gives 353.0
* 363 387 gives 381.0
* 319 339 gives 329.0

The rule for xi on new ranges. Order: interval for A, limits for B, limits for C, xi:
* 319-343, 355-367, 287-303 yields 1.71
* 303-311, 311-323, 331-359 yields 1.79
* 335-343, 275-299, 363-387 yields 1.75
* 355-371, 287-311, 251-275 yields 1.77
